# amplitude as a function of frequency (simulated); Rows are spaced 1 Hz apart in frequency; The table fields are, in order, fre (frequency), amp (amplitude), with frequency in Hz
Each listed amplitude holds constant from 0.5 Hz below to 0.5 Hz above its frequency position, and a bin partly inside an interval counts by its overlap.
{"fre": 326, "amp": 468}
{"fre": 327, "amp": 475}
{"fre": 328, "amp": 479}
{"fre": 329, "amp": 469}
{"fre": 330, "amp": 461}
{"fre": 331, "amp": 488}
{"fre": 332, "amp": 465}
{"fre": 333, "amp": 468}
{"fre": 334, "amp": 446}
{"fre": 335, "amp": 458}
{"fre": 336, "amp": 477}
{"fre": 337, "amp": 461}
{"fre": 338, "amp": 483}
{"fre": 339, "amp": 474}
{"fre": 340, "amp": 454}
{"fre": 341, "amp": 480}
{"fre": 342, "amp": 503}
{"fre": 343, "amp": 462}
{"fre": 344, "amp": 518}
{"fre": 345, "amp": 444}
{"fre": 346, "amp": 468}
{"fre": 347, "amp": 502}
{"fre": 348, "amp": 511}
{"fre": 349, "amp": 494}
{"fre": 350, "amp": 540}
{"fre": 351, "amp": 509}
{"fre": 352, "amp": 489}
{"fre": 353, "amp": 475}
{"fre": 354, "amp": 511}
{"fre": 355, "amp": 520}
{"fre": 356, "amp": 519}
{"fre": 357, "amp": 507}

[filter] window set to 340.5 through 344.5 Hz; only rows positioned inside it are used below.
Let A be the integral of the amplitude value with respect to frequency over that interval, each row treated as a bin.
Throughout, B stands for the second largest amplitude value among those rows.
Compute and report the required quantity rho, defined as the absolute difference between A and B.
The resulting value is 1460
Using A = 1963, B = 503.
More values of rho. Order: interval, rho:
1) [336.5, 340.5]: 1398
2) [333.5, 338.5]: 1848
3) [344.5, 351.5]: 2957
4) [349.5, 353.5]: 1504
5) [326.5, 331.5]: 1893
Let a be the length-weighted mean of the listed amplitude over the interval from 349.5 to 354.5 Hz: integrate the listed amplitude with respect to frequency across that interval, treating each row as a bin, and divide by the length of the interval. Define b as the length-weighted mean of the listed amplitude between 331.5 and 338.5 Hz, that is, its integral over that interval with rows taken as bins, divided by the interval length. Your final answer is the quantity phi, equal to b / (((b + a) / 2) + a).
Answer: 0.470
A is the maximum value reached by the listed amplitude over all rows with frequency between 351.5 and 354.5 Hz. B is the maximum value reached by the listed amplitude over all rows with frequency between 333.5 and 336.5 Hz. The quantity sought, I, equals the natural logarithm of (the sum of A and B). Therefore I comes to 6.90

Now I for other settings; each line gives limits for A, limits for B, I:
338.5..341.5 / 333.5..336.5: 6.86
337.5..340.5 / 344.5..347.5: 6.89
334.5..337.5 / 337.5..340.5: 6.87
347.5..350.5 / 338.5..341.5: 6.93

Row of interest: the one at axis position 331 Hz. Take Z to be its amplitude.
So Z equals 488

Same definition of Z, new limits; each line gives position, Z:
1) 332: 465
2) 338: 483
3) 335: 458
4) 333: 468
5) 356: 519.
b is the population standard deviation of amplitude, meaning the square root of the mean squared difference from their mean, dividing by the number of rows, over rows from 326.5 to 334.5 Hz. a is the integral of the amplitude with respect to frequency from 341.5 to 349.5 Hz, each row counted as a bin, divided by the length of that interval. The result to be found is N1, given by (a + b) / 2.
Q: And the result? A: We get 250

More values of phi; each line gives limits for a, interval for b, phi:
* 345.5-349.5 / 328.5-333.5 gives 0.482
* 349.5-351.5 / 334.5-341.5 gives 0.460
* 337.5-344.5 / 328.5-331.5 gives 0.493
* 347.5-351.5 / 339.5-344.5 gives 0.478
